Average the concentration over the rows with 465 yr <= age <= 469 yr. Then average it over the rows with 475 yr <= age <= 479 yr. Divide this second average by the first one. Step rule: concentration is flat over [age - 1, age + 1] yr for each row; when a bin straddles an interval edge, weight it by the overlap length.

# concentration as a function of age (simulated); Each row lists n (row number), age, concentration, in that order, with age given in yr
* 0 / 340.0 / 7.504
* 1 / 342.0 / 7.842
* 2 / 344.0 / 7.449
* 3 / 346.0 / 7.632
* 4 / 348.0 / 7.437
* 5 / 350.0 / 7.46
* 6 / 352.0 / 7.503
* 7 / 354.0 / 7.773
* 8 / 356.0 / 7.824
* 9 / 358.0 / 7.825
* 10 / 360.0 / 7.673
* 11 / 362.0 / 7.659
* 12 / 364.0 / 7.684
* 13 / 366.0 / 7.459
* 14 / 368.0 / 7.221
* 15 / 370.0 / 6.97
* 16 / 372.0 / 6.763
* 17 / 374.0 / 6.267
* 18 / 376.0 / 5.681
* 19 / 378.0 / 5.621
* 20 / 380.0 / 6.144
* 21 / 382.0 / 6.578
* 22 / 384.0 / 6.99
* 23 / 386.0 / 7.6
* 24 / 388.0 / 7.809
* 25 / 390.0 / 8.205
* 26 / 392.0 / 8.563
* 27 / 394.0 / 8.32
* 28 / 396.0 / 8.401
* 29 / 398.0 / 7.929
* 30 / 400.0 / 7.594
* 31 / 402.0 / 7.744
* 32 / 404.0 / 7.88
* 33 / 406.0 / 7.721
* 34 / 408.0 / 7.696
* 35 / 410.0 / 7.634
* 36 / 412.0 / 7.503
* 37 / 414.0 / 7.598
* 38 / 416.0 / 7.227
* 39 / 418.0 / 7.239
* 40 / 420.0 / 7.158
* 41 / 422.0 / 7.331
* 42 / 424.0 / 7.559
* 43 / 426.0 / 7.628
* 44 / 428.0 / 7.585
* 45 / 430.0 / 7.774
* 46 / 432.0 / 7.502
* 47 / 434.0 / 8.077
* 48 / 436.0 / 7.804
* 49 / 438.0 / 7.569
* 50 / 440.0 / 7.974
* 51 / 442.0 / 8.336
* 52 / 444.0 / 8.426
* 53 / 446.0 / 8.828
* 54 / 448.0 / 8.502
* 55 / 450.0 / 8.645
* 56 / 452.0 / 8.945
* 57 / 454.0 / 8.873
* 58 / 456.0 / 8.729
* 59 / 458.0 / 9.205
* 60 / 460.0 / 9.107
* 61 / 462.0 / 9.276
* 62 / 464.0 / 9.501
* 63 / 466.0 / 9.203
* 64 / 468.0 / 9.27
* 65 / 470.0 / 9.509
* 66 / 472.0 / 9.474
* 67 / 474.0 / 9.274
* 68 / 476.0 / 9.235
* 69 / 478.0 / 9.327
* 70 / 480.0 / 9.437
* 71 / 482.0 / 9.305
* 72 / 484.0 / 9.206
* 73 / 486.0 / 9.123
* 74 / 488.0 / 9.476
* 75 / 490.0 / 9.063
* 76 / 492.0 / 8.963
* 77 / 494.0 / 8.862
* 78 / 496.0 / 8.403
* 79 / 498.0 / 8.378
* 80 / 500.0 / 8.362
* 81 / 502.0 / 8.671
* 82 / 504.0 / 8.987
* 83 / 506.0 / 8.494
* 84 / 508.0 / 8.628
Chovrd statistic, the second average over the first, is 1.00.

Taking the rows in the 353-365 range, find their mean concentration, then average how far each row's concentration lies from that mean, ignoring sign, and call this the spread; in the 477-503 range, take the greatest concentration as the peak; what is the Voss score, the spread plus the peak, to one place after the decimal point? 9.5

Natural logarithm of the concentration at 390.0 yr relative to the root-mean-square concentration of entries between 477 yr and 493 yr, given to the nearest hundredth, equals -0.12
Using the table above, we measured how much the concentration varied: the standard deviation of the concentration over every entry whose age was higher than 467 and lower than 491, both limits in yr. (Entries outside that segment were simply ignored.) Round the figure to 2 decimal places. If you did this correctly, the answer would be 0.14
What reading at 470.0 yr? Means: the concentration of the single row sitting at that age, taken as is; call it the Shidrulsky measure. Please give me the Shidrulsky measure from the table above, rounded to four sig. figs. 9.509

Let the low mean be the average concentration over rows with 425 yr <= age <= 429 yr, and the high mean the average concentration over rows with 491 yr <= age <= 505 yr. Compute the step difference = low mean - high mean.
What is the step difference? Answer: -1.1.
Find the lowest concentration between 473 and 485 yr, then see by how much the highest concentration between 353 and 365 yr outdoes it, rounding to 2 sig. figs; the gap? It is -1.4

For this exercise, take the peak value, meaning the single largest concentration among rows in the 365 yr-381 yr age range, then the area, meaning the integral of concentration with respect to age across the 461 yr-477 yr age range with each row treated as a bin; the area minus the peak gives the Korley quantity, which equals 142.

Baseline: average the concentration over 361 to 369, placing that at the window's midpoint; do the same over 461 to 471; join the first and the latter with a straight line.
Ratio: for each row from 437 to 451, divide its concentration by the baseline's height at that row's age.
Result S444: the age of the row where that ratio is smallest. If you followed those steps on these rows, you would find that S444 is 438.0 yr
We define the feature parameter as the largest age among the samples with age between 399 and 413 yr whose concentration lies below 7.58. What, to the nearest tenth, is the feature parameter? 412.0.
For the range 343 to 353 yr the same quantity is 352.0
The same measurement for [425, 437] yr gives 432.0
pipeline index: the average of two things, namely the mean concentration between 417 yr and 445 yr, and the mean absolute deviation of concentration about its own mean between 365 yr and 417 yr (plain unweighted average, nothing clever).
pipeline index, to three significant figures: 4.17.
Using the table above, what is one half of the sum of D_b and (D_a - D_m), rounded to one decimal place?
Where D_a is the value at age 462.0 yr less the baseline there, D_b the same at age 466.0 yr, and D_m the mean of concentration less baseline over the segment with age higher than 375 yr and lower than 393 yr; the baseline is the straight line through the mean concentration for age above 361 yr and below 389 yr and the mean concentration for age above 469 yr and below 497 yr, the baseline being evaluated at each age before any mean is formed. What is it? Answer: 0.5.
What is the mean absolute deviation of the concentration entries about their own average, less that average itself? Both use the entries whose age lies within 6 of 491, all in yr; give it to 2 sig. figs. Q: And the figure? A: -8.7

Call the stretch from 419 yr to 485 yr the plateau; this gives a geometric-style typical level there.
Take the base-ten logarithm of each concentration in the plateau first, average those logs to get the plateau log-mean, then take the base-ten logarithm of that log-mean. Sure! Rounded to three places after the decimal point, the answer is -0.030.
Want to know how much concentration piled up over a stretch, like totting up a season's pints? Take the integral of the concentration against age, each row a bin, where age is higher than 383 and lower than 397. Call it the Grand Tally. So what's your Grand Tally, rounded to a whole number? 112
